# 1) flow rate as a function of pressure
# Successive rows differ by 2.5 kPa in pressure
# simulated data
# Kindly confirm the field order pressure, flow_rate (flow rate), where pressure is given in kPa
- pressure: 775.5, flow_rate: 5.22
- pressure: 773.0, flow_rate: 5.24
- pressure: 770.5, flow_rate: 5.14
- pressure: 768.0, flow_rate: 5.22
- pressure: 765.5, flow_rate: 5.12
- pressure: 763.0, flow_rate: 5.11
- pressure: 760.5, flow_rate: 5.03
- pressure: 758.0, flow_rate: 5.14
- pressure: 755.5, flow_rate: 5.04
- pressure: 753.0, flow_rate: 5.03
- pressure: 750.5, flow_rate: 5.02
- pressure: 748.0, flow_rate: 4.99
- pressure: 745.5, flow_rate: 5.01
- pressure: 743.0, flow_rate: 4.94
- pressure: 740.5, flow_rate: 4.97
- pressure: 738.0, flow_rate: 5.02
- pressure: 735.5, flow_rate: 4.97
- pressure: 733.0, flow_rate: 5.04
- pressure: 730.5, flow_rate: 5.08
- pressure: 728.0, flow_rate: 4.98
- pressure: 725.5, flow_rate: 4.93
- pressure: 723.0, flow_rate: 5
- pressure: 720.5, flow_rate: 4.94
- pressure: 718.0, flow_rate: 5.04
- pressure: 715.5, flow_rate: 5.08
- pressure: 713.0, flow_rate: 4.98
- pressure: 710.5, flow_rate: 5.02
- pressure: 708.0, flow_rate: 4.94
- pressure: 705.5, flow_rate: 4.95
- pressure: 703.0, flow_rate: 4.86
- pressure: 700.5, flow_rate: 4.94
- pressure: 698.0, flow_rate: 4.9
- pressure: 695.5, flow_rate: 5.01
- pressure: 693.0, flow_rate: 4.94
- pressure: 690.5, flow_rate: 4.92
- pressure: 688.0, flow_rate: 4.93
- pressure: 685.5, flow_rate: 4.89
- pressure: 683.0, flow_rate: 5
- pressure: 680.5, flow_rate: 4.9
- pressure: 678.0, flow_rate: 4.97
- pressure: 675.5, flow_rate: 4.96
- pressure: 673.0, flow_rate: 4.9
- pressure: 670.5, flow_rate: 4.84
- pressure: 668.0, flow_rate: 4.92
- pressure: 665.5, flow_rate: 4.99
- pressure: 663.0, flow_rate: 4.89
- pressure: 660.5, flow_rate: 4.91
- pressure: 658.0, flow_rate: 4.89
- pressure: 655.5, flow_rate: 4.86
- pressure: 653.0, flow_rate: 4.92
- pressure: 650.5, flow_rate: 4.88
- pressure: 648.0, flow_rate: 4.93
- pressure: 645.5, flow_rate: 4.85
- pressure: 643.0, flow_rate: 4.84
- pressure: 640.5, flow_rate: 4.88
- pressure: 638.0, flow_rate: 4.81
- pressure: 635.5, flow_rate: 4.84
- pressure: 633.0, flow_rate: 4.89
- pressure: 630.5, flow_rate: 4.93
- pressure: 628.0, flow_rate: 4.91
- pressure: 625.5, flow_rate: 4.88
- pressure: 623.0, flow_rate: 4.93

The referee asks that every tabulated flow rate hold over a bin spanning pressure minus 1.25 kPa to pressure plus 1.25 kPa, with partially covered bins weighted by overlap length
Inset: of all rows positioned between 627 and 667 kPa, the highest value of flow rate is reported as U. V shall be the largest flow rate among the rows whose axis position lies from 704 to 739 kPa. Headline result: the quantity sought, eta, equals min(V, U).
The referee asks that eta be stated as 4.990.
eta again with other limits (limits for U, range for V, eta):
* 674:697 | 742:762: 5.010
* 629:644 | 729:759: 4.930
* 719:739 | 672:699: 5.010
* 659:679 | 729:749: 4.990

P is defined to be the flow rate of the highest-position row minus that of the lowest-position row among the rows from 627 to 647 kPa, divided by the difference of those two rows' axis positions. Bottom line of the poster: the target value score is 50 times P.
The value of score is -0.17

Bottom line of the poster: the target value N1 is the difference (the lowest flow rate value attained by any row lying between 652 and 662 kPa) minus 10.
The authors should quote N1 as -5.14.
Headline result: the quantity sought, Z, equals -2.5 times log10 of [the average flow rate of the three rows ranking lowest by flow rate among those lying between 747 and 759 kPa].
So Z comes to -1.75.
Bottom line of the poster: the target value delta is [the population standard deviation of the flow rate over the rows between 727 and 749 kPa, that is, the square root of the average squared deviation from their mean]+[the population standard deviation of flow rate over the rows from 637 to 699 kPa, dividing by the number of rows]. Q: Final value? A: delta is 0.090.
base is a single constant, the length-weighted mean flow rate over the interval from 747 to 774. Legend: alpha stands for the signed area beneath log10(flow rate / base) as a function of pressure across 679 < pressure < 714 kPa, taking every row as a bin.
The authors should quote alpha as -0.47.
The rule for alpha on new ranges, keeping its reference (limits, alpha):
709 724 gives -0.11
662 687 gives -0.37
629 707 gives -1.29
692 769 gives -0.60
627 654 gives -0.51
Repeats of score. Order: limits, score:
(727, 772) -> 0.19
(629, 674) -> -0.04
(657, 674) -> 0.03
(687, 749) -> 0.05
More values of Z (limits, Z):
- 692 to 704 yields -1.73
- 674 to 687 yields -1.73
